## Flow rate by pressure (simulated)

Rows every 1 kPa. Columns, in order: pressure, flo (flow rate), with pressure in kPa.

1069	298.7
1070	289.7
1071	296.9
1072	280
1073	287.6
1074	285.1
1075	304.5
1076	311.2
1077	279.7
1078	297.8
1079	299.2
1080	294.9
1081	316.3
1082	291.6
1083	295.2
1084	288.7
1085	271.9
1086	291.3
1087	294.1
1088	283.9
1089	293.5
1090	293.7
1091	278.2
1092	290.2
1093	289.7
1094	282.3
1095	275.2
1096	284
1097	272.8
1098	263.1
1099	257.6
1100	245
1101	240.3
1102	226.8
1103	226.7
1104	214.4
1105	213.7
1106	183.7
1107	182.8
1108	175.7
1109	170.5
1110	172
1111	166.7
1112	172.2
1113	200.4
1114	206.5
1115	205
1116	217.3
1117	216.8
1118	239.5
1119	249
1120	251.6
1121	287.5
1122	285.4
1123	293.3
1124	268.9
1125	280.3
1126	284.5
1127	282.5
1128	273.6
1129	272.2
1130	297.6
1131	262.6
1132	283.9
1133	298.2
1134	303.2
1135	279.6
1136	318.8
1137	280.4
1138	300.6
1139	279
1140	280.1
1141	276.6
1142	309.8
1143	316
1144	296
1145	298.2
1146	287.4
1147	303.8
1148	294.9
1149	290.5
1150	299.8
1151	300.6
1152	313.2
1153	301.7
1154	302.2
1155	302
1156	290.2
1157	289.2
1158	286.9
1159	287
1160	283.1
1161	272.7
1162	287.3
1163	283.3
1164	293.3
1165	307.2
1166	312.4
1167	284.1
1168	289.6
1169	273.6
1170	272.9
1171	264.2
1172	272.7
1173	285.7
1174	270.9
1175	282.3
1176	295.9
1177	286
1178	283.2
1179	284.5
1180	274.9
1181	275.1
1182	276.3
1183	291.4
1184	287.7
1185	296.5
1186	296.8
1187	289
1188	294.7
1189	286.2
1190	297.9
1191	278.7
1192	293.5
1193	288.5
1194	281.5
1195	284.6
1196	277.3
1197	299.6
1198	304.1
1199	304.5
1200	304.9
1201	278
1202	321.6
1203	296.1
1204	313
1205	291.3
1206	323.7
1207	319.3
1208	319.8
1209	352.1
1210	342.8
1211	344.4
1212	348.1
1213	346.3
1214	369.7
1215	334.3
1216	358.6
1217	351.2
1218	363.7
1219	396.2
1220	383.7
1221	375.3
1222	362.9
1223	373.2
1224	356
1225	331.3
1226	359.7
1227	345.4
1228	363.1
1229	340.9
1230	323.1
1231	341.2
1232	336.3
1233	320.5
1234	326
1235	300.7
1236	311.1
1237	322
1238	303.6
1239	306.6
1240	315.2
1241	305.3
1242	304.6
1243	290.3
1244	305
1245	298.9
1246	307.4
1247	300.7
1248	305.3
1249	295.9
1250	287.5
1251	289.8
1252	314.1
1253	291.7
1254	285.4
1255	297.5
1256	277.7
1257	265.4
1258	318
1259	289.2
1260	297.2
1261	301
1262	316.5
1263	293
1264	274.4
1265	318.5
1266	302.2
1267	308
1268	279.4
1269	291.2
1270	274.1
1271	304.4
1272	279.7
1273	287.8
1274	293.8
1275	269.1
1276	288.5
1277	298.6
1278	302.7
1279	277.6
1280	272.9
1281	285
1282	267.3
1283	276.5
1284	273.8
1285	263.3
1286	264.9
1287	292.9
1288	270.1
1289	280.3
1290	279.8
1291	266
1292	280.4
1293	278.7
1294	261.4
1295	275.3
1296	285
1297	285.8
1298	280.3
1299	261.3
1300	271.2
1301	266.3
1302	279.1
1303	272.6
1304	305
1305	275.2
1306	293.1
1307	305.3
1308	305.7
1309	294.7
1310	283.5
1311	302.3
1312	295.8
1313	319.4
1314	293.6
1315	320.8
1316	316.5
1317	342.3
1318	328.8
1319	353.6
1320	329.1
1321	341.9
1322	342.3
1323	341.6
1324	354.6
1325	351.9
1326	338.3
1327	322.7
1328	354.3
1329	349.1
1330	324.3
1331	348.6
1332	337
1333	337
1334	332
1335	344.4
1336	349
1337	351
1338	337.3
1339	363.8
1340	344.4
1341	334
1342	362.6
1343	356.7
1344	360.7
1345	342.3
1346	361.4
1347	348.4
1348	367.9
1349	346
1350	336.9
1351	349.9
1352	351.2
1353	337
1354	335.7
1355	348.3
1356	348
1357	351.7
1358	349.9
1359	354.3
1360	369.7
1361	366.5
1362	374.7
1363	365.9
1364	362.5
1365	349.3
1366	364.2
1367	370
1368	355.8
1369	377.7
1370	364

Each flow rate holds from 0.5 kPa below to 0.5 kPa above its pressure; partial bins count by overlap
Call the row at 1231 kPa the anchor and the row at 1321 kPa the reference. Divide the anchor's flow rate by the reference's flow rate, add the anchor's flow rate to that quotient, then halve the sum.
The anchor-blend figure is 171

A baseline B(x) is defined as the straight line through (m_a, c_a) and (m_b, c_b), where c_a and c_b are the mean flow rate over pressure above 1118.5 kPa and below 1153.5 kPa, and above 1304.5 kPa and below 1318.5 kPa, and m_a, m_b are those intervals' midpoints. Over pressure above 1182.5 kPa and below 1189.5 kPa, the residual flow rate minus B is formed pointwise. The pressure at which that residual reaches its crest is 1186 kPa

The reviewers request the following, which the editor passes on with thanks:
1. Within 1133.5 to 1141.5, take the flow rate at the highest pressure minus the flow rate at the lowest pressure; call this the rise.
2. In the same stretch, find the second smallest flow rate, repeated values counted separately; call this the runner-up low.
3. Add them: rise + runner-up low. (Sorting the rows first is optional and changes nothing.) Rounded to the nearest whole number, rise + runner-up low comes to 252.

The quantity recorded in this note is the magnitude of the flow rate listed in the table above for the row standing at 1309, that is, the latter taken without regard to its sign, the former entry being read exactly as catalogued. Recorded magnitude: 295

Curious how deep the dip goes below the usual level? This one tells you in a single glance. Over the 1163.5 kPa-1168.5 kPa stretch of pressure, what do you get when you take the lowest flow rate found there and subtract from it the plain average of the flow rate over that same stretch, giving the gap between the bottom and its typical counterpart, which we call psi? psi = -13.2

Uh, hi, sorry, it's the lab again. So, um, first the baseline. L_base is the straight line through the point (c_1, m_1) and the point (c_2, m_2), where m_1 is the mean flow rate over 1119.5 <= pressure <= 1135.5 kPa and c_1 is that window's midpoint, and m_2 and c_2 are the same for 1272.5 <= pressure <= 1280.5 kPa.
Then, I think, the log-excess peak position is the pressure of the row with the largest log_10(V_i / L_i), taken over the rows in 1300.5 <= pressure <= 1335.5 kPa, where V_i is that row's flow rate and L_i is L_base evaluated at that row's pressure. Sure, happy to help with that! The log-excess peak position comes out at 1324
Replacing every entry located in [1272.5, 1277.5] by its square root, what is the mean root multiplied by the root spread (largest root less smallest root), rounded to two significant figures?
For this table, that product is 15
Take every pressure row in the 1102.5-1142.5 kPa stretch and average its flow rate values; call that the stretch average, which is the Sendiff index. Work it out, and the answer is 249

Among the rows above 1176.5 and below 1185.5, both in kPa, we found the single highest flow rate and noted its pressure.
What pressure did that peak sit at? 1185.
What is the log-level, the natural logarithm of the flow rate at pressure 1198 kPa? 5.72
